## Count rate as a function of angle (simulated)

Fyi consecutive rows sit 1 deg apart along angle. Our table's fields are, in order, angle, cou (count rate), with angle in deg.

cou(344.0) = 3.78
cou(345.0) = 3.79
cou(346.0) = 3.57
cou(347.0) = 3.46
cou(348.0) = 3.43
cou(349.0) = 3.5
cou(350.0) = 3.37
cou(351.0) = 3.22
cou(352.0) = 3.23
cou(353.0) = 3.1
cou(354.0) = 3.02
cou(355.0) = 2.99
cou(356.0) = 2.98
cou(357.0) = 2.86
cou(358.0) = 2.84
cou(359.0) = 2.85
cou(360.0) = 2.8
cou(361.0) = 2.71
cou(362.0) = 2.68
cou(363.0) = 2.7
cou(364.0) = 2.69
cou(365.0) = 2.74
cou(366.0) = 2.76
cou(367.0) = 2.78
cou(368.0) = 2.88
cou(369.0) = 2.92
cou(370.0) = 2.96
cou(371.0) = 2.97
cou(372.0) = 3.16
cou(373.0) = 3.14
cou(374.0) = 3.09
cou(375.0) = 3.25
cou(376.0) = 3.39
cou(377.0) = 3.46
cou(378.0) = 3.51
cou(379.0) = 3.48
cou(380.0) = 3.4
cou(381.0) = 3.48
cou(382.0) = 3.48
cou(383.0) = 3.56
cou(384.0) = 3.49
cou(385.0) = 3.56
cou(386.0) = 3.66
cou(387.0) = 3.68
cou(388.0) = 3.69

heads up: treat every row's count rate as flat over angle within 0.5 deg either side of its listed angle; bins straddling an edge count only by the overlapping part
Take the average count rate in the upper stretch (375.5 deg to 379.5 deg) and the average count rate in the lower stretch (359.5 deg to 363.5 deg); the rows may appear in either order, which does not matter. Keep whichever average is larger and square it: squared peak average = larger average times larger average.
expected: 12.0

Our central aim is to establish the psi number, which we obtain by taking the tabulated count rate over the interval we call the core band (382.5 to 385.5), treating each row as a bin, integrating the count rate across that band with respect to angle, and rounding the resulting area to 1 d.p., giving 10.6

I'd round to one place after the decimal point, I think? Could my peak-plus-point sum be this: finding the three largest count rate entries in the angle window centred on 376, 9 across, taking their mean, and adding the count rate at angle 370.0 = 6.4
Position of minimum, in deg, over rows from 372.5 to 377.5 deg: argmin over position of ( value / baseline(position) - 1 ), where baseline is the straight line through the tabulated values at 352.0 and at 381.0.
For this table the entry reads 374.0 deg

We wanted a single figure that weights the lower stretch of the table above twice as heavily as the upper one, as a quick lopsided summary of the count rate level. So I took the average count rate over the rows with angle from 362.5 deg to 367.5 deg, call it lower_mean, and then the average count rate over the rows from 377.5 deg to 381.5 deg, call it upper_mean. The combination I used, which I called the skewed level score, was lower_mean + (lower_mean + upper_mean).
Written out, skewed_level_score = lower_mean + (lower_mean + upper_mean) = 8.94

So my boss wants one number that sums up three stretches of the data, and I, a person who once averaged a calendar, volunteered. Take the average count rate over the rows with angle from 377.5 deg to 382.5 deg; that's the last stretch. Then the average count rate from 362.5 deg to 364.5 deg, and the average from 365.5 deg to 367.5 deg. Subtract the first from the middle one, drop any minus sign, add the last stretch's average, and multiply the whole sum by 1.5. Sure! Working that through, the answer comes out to 5.32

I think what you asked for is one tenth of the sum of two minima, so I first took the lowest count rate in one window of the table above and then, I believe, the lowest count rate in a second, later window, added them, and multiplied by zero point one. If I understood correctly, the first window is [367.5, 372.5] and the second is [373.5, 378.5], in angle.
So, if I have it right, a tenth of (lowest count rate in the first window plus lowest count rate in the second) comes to 0.60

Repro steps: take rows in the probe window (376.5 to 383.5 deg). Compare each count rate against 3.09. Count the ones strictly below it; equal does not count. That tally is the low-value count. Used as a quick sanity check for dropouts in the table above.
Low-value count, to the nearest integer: 0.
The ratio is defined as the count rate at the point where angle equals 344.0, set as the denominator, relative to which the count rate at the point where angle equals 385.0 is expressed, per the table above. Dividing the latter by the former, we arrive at 0.94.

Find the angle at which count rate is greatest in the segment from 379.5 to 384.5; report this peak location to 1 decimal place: 383.0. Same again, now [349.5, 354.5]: 350.0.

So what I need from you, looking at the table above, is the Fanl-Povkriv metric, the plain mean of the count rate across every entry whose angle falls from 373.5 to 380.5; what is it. 3.4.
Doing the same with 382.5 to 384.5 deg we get 3.5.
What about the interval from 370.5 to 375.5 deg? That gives 3.1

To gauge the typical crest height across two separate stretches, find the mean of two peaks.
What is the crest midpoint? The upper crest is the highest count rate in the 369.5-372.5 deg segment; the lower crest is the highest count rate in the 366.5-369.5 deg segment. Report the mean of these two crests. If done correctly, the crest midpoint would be 3.04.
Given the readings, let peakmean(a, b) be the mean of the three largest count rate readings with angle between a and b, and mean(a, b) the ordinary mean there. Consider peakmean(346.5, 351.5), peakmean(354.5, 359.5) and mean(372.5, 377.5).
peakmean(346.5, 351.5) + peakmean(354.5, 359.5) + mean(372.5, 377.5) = 9.7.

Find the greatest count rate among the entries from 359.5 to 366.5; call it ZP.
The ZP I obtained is 2.8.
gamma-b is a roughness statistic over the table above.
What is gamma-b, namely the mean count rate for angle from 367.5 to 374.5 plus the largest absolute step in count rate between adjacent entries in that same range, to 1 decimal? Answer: 3.2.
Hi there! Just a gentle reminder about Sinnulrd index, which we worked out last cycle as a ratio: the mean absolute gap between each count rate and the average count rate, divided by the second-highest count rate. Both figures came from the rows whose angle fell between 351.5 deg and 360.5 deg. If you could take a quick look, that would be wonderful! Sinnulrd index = 0.036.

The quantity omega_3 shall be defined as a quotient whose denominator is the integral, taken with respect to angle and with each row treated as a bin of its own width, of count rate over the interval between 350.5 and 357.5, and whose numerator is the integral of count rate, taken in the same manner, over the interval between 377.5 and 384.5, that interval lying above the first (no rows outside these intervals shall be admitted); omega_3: 1.14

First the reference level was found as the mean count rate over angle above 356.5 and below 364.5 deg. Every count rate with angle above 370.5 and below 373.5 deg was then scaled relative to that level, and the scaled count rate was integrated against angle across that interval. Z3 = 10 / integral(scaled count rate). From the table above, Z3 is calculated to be 3.0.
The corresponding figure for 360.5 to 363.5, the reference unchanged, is 3.4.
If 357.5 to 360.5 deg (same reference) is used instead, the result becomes 3.3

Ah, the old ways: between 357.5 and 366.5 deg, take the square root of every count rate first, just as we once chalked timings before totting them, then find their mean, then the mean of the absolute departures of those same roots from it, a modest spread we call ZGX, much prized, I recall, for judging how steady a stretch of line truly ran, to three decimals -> 0.016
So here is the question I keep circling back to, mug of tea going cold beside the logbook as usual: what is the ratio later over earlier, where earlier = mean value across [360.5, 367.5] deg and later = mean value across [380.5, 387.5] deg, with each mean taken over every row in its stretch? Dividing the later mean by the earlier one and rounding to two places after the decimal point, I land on 1.31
